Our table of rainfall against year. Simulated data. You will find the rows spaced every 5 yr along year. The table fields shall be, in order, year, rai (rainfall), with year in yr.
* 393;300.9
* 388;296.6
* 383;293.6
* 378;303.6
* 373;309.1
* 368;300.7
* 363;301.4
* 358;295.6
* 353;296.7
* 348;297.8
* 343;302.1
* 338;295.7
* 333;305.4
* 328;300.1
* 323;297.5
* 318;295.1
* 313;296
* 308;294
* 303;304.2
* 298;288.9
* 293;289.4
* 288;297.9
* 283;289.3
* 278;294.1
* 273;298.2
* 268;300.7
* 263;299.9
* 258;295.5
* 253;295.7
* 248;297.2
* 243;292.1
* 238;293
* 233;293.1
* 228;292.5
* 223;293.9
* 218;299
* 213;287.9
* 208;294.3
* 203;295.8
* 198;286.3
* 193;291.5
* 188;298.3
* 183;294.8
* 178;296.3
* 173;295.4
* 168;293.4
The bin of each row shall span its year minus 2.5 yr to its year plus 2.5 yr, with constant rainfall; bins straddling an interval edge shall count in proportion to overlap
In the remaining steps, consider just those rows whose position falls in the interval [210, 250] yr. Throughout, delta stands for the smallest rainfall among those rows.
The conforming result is 287.9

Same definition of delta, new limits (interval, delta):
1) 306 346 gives 294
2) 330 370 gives 295.6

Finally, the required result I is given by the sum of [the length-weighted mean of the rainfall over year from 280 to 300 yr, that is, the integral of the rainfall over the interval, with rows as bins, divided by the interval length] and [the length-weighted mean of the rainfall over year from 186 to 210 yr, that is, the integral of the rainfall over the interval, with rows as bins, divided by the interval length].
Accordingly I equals 585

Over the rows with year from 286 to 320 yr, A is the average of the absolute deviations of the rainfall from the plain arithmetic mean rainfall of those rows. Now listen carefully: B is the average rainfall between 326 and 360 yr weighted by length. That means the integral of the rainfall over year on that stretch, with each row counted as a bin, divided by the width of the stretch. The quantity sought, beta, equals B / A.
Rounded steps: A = 3.7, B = 299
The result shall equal 81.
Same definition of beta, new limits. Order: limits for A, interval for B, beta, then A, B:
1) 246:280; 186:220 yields 151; 1.9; 293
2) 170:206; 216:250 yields 100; 2.9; 294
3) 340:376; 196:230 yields 90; 3.2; 293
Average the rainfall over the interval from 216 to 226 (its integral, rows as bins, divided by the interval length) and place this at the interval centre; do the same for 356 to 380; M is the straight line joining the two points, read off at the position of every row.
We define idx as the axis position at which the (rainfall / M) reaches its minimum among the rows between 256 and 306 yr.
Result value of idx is 298 yr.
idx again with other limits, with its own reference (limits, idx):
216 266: 243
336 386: 383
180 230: 198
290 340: 298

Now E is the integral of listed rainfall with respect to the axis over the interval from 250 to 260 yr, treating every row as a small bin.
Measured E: 2957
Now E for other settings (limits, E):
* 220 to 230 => 2935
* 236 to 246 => 2928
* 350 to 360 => 2963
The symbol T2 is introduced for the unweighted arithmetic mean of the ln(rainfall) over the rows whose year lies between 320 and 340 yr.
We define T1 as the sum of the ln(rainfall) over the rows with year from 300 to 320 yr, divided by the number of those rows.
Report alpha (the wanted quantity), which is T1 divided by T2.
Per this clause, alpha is 0.999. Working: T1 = 5.69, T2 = 5.70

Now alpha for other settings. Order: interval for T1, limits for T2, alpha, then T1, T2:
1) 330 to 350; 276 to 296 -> 1.004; 5.70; 5.68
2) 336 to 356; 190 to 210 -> 1.004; 5.70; 5.68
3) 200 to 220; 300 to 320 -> 0.998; 5.68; 5.69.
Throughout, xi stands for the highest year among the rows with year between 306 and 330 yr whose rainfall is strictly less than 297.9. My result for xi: 323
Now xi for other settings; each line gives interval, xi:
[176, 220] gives 213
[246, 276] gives 258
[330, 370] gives 358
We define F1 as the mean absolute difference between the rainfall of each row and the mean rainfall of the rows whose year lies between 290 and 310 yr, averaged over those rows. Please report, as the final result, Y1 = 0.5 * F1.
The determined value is 2.52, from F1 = 5.04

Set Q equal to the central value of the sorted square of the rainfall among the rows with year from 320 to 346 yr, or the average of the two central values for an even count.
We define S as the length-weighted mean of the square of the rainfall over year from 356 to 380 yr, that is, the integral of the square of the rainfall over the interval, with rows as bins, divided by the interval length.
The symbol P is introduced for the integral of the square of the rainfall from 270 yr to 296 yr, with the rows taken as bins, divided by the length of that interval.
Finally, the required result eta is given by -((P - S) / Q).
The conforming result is 0.06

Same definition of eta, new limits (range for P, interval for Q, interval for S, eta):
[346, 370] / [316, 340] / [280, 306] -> -0.03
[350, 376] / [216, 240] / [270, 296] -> -0.05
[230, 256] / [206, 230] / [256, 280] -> 0.02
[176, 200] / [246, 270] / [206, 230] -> 0.00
